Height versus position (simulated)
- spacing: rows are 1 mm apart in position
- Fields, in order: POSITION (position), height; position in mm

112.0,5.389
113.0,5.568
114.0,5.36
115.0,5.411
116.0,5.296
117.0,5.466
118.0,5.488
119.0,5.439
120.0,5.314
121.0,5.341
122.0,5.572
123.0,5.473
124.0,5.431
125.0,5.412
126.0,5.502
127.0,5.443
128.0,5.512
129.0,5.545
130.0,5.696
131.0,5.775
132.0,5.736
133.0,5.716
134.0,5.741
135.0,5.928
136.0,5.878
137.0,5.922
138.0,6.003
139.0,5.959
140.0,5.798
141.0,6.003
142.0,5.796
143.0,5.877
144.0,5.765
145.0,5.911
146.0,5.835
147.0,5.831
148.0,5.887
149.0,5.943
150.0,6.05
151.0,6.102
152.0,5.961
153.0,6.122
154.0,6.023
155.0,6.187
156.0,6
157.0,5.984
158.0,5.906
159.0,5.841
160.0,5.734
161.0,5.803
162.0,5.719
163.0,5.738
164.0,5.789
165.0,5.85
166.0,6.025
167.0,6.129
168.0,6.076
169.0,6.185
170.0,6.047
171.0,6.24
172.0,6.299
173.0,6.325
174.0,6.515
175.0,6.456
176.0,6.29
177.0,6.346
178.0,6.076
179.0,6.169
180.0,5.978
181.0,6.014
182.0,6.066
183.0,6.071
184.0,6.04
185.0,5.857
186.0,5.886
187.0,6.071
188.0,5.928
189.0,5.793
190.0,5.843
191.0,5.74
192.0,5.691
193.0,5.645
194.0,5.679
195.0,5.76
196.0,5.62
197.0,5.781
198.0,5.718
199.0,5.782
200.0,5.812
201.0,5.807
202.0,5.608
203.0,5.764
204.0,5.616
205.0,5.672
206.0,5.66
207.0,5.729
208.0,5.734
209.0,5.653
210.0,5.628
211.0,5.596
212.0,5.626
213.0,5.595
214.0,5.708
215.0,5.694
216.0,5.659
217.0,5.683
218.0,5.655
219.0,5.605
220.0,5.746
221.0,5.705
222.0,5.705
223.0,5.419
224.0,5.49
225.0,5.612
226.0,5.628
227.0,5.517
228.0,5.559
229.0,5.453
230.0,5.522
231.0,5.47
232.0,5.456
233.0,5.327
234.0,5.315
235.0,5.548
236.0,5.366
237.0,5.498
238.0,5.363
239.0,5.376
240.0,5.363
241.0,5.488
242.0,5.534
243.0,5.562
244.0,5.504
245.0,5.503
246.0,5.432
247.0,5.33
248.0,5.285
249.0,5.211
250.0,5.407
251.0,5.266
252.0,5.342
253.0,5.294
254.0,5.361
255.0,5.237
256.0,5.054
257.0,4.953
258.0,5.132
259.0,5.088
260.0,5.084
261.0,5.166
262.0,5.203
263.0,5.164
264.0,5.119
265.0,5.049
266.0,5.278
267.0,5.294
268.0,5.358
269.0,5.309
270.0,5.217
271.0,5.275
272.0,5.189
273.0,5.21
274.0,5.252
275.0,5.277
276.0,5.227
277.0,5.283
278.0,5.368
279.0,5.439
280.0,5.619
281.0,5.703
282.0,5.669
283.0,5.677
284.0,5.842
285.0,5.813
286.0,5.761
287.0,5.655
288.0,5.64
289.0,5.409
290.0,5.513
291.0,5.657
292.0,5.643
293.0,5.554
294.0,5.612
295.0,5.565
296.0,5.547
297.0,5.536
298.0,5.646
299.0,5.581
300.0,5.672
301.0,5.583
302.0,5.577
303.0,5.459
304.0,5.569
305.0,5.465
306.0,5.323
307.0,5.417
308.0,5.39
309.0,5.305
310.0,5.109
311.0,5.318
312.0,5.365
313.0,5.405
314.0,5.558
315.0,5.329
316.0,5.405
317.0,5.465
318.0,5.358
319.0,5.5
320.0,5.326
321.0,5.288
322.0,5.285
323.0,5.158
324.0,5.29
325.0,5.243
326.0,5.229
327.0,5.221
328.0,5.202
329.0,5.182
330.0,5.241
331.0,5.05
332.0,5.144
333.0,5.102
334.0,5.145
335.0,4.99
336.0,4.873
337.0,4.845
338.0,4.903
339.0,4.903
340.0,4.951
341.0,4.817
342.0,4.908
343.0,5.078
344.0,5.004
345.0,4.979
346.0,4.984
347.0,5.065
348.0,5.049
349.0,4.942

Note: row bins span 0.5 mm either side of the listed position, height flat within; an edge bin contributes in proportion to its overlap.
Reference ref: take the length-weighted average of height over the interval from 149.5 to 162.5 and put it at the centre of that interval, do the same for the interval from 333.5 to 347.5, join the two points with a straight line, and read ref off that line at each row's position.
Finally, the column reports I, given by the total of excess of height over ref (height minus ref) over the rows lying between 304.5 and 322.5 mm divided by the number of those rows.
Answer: 0.261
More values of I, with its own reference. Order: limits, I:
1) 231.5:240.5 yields -0.123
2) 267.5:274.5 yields -0.077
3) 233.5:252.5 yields -0.082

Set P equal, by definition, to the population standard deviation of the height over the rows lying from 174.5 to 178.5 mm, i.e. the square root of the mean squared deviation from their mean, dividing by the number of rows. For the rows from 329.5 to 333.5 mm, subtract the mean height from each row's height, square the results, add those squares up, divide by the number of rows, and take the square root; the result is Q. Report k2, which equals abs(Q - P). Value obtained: 0.07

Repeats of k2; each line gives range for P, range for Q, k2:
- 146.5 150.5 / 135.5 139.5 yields 0.03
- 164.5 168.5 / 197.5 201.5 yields 0.07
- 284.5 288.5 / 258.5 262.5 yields 0.02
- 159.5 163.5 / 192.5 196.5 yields 0.02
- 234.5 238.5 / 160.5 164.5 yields 0.05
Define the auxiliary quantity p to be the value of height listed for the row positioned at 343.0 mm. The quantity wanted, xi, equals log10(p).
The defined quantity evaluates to 0.71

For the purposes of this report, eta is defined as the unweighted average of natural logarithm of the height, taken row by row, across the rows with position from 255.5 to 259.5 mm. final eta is 1.62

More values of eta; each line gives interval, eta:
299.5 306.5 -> 1.71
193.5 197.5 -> 1.74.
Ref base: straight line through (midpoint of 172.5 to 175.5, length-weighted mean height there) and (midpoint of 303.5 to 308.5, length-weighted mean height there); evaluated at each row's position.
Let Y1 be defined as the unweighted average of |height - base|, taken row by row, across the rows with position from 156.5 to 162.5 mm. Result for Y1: 0.7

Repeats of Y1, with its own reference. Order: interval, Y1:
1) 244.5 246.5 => 0.4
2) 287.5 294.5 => 0.1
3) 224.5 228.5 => 0.5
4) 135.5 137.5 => 0.8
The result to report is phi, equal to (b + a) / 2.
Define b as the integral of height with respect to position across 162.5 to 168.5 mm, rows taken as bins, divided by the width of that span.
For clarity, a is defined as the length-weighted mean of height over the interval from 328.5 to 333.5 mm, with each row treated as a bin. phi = 5.54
